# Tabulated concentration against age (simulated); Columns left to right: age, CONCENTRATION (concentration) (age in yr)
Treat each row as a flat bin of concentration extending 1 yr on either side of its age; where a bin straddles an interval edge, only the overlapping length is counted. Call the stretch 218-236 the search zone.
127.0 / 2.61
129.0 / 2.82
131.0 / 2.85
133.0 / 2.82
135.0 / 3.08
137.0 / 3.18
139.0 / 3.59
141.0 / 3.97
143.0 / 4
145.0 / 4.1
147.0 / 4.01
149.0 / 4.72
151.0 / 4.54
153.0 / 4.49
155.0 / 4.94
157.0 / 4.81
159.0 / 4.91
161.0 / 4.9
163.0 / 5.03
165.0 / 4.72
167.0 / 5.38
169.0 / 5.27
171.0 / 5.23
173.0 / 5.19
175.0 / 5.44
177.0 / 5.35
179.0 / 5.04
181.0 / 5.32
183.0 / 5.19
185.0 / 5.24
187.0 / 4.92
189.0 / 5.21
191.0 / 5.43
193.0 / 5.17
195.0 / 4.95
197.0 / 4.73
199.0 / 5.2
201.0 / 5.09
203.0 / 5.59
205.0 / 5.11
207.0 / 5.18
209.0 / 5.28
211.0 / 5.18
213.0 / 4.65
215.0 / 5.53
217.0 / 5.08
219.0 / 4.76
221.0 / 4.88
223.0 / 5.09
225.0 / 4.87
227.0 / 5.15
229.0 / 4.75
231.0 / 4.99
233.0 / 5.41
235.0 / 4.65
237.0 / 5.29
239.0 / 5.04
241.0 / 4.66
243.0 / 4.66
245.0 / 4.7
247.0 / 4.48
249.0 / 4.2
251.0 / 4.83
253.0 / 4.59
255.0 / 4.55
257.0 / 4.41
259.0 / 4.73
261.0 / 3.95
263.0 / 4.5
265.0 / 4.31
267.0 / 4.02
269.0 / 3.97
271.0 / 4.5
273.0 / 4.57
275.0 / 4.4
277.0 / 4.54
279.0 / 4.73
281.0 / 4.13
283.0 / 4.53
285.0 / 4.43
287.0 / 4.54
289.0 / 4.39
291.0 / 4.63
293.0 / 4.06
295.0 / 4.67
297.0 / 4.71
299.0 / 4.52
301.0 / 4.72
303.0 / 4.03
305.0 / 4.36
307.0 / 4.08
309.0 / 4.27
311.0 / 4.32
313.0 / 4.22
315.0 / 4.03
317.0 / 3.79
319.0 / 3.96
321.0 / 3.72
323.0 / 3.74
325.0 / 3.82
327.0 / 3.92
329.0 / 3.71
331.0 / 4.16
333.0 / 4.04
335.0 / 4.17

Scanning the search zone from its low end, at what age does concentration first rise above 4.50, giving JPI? 219.0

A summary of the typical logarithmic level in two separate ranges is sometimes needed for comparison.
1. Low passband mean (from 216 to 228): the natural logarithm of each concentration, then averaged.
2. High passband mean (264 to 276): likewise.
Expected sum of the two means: 3.06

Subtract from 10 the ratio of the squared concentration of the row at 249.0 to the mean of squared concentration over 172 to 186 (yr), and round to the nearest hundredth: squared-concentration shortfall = 9.36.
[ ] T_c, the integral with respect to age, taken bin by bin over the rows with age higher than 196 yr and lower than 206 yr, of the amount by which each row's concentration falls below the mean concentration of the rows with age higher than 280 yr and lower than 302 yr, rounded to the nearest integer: -7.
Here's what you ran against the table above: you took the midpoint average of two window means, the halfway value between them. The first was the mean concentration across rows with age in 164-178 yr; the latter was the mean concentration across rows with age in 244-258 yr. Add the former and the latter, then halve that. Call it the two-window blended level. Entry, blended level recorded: 4.9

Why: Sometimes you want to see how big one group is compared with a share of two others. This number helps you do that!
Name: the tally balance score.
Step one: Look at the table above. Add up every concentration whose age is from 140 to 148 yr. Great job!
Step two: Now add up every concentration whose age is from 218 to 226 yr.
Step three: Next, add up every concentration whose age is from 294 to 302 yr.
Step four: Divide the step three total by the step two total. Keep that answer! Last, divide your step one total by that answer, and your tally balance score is 17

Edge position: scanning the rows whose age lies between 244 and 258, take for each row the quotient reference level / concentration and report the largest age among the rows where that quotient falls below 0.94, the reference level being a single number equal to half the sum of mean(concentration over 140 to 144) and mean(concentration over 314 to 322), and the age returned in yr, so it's 257.0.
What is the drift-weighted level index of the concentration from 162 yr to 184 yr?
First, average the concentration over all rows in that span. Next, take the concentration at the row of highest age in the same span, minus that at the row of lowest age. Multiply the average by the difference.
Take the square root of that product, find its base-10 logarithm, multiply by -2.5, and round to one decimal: 0.1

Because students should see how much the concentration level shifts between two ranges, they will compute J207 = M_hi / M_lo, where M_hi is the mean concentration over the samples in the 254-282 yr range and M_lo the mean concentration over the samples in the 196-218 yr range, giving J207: 0.85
